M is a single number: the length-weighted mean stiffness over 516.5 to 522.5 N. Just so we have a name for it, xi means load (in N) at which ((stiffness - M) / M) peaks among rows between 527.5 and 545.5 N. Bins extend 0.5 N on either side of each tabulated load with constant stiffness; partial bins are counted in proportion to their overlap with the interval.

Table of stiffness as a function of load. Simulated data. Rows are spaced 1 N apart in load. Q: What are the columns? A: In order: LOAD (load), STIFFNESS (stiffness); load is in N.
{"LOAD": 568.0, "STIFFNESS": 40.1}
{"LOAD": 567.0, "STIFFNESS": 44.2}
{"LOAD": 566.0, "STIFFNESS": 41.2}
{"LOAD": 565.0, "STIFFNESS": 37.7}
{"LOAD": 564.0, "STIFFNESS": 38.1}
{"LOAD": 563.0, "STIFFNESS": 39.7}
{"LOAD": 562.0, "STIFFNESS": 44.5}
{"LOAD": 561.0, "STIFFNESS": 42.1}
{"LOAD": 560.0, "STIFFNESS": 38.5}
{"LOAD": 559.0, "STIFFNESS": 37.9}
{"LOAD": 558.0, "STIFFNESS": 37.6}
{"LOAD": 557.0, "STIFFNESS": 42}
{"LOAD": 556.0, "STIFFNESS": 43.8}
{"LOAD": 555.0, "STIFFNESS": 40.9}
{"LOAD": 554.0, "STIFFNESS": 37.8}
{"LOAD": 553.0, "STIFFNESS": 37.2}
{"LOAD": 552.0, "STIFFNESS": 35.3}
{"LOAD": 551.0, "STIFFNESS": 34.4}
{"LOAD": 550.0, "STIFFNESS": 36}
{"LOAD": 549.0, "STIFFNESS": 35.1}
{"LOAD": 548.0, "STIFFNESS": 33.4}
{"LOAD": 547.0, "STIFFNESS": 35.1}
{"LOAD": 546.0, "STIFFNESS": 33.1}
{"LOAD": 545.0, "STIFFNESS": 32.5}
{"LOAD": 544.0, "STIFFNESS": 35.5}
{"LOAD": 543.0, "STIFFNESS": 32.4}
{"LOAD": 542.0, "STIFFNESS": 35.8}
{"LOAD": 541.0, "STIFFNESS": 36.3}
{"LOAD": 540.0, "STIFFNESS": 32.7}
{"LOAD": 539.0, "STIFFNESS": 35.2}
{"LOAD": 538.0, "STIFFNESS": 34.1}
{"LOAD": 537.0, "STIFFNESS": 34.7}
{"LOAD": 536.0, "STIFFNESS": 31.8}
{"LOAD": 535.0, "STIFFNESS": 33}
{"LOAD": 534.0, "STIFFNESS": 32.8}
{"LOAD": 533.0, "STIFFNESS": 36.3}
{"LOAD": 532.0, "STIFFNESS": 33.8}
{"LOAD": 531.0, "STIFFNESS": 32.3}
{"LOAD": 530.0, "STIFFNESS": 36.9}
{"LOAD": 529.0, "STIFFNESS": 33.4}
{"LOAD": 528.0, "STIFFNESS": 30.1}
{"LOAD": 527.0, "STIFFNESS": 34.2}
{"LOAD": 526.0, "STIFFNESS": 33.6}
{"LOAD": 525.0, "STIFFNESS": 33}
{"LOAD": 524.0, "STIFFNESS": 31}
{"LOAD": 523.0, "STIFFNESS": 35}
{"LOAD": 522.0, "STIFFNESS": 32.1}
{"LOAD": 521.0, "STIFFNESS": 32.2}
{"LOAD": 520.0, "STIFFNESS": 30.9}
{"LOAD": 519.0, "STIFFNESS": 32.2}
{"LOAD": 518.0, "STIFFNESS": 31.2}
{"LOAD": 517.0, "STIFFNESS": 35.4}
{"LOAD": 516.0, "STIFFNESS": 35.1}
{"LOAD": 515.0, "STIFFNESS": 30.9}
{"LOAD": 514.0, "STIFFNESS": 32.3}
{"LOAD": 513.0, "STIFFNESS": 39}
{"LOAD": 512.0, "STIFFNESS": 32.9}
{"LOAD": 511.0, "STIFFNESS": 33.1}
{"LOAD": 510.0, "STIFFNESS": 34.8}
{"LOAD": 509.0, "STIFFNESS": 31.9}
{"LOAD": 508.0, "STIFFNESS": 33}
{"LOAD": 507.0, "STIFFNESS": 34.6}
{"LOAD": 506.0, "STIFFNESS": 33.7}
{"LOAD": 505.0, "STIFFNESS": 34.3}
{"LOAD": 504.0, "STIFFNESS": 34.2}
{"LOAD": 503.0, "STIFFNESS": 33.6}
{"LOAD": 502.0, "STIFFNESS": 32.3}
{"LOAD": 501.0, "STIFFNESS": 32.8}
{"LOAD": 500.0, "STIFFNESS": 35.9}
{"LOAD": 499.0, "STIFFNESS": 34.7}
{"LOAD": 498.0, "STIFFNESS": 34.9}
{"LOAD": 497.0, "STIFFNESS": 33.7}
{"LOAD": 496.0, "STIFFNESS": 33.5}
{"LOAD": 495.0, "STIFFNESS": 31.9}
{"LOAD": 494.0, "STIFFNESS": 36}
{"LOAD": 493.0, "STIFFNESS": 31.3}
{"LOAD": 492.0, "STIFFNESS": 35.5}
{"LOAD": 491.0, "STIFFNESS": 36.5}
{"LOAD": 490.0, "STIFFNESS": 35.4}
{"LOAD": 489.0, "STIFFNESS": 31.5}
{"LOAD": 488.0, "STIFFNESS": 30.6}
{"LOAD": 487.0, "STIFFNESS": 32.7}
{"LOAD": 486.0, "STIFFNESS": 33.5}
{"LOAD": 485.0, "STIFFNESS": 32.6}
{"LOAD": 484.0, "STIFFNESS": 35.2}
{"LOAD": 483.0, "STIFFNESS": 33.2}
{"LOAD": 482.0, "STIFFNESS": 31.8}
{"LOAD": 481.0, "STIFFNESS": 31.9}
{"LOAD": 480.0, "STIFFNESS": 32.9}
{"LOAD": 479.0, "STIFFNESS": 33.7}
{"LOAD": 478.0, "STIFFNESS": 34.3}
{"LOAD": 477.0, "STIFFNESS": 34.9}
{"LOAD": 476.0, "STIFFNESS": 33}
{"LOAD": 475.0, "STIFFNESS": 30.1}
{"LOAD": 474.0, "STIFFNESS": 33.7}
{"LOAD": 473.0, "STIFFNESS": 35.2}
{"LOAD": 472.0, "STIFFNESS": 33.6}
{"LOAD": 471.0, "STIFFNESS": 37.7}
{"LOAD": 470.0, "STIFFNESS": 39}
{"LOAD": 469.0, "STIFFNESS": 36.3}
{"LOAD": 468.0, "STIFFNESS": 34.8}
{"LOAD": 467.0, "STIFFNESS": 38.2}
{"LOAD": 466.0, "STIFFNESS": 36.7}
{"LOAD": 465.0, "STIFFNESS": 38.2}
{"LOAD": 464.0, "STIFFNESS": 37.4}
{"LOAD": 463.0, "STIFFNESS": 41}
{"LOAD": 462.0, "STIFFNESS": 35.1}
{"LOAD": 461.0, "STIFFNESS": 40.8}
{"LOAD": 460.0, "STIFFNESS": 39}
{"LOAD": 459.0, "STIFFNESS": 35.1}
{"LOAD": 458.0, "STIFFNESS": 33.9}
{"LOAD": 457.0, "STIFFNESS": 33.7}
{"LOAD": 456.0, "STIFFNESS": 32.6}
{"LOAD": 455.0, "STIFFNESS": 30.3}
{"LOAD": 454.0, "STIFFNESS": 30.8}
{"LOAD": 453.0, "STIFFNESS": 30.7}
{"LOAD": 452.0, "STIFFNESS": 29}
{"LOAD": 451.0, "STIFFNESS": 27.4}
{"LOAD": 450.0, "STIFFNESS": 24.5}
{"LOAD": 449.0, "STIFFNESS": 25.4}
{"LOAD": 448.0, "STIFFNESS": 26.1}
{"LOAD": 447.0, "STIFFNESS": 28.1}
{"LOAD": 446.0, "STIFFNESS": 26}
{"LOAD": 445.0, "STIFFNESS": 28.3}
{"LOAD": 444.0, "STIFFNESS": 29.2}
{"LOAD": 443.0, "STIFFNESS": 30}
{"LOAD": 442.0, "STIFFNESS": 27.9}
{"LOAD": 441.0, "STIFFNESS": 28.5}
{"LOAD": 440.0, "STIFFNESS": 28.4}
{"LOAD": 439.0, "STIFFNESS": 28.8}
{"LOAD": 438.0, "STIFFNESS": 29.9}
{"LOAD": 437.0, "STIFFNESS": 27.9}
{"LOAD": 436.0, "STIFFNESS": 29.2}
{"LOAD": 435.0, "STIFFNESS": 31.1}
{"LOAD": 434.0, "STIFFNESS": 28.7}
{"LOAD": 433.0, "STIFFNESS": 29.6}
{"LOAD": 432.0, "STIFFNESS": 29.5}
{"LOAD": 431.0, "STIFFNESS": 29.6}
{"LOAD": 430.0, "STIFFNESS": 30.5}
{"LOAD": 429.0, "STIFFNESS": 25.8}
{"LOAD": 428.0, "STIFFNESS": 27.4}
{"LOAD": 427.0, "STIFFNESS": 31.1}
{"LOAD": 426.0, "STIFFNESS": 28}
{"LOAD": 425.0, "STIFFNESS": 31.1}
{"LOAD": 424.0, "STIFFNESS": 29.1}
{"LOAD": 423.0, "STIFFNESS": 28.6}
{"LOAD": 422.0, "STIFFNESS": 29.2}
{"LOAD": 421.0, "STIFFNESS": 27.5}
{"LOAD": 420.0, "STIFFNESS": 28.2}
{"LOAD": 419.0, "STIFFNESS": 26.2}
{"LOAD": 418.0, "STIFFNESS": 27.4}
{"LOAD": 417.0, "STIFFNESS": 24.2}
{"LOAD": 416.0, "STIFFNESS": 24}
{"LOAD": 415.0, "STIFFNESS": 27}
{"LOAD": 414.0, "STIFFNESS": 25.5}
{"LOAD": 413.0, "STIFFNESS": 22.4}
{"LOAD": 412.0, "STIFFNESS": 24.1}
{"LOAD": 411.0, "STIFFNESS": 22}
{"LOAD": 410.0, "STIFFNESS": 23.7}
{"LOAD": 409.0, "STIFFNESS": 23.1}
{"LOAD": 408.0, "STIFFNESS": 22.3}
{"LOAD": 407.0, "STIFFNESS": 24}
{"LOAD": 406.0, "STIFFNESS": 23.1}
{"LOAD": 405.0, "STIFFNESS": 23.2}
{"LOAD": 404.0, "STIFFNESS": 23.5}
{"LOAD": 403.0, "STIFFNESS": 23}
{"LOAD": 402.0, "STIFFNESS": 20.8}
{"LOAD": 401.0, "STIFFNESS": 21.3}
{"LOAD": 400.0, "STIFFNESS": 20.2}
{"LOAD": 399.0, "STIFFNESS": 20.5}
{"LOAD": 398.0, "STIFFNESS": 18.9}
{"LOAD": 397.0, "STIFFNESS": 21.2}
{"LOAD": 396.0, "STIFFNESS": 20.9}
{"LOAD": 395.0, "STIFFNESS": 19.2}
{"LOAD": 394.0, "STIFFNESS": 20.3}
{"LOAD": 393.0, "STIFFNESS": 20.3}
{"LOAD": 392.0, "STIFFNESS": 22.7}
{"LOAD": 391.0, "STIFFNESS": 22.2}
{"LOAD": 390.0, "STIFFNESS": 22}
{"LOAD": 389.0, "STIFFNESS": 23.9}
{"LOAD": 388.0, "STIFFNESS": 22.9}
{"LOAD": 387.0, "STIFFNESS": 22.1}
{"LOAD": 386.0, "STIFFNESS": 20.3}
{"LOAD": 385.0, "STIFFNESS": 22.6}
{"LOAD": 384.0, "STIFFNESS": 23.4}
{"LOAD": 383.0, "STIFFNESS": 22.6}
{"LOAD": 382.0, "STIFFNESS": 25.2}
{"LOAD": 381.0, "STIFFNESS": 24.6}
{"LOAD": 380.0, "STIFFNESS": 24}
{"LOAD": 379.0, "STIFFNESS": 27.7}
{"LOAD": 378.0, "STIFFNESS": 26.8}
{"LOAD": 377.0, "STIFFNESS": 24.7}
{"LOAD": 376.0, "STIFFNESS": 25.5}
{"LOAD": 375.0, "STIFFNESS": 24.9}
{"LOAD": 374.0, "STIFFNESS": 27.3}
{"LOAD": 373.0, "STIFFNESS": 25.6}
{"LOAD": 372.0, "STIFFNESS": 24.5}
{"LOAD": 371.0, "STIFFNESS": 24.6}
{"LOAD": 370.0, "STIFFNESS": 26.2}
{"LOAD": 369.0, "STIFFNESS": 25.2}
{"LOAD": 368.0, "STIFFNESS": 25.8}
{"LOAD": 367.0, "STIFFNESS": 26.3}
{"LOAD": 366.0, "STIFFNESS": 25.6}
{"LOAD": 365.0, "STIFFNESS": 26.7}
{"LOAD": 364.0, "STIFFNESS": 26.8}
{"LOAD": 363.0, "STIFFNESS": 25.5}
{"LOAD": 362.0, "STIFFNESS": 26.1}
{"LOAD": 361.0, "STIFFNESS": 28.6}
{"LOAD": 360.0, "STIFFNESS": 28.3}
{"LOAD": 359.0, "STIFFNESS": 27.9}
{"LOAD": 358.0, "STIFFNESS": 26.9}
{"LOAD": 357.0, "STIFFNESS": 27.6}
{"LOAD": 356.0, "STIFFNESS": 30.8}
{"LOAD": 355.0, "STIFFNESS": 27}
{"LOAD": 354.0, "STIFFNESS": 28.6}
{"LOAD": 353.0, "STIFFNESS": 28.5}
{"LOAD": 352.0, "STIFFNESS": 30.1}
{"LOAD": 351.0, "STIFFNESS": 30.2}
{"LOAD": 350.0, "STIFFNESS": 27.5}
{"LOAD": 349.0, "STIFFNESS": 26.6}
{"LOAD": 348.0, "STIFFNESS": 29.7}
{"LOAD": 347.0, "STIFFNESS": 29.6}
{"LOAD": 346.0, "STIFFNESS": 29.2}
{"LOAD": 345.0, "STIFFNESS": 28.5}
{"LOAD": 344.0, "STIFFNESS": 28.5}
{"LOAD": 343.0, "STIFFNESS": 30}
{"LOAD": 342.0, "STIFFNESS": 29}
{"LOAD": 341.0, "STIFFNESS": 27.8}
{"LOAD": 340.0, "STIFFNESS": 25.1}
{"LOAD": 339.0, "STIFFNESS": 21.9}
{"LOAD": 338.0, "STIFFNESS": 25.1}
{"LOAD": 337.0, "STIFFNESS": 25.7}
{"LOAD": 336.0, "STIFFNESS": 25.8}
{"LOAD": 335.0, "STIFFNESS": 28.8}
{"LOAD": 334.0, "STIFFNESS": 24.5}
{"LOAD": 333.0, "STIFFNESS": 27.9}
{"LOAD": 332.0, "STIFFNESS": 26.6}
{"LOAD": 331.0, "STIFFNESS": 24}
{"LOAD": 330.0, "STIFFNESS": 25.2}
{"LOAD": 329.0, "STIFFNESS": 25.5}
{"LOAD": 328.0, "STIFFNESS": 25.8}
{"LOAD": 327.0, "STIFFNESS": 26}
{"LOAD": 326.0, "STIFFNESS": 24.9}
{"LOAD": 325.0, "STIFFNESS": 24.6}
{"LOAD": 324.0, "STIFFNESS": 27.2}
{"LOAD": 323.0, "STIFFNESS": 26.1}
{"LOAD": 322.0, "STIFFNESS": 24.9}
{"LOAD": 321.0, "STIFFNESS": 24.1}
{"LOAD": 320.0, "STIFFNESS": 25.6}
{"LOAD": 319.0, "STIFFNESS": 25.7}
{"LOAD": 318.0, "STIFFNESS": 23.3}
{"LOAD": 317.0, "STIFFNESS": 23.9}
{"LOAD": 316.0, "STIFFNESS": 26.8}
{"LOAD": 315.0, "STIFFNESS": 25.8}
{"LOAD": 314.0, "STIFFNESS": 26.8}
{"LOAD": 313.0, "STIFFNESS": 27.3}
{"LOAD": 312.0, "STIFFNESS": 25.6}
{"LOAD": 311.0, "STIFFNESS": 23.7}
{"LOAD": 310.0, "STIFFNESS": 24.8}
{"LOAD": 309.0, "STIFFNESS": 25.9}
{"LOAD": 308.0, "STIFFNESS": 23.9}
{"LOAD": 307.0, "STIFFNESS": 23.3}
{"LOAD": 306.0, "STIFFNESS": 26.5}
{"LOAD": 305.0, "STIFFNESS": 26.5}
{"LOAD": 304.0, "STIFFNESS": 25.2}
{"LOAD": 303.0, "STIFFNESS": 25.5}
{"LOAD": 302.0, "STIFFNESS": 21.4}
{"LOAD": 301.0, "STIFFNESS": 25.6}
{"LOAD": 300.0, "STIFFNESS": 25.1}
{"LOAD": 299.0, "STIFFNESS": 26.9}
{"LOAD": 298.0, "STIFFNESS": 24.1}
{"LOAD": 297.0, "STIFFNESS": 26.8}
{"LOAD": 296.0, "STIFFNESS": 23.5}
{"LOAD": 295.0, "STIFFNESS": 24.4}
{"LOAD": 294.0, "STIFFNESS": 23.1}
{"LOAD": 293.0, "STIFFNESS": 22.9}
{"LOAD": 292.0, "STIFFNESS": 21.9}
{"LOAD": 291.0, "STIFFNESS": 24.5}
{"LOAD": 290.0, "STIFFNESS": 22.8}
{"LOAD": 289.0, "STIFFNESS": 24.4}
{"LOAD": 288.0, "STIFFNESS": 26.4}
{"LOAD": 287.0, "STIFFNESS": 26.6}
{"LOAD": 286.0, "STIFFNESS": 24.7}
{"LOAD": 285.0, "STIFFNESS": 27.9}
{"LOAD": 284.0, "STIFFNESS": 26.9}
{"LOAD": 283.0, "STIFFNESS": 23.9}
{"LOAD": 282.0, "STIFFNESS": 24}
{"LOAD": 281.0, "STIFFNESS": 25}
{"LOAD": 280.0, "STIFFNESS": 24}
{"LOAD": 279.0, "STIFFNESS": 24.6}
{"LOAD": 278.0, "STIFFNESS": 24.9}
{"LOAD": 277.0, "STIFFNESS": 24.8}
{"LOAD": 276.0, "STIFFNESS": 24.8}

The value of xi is 530.0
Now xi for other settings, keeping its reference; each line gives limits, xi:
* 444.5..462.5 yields 461.0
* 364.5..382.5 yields 379.0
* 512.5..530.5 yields 513.0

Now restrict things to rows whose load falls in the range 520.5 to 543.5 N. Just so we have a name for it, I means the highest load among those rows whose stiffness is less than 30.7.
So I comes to 528.0 N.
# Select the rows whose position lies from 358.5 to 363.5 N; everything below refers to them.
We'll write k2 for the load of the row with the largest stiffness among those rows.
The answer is 361.0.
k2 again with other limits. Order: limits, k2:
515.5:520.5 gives 517.0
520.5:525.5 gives 523.0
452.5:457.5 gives 457.0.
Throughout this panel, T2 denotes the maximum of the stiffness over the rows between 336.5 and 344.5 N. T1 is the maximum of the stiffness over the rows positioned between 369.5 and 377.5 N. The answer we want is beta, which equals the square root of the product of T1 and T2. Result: 28.6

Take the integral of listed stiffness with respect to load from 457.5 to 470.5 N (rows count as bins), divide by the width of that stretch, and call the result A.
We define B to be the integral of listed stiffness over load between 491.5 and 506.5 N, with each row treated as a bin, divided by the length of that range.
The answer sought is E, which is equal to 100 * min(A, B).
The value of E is 3389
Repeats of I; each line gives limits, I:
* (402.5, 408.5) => 408.0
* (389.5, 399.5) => 399.0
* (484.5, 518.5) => 488.0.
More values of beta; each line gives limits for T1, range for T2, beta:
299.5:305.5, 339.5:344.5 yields 28.2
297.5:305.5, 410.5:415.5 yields 26.9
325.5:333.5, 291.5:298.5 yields 27.3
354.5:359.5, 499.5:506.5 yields 33.3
